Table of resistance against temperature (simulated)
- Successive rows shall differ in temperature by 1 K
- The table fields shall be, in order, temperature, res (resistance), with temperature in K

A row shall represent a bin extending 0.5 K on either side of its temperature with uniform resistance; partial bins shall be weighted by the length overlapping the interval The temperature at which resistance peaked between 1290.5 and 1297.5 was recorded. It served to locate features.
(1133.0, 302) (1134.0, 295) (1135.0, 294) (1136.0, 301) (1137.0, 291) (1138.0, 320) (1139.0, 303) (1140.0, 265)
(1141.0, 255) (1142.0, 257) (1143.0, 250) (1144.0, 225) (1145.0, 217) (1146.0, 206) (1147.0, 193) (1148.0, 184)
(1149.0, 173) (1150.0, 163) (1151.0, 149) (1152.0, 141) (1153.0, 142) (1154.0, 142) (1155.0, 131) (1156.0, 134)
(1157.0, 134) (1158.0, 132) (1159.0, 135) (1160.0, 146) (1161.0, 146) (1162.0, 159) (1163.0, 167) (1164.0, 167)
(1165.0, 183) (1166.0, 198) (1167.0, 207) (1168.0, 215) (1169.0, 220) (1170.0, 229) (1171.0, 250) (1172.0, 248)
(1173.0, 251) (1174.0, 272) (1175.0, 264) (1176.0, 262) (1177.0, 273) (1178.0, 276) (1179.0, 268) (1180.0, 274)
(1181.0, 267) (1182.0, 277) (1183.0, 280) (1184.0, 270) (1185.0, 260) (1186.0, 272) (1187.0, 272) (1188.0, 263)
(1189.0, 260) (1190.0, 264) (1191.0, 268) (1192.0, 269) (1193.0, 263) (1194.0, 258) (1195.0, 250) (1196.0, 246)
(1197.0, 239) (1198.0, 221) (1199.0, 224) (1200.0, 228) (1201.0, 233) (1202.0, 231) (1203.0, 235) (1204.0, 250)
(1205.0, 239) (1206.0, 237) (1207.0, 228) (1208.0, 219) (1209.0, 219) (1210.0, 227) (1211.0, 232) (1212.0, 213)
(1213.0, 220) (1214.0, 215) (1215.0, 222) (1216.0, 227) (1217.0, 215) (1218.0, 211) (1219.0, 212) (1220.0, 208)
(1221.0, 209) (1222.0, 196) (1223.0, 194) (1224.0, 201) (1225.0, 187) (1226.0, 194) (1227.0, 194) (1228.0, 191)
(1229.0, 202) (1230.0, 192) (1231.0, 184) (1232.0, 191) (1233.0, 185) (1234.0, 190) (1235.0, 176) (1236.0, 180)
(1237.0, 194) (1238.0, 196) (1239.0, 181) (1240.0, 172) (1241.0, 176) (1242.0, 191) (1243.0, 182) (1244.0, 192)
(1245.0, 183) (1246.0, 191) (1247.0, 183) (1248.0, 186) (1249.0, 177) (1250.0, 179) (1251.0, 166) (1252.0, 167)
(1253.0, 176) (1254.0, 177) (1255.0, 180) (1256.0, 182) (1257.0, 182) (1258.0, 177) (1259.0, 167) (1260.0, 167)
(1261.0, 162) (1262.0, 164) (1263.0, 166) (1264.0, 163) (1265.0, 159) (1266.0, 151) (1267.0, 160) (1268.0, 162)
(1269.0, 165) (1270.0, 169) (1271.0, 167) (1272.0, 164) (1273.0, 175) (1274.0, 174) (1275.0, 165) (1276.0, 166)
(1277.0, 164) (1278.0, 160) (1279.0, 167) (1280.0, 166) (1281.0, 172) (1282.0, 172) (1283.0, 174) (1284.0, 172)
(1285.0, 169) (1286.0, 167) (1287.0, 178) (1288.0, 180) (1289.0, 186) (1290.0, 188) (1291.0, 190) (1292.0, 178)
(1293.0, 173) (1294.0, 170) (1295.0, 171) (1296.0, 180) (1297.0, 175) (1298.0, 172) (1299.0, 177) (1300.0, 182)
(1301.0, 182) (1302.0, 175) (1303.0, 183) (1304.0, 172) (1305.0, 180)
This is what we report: 1291.0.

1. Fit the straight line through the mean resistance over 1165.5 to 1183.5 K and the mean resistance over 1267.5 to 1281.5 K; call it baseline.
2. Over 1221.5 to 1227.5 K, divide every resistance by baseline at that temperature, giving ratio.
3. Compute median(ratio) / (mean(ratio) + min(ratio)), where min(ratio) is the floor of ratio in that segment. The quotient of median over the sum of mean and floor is 0.510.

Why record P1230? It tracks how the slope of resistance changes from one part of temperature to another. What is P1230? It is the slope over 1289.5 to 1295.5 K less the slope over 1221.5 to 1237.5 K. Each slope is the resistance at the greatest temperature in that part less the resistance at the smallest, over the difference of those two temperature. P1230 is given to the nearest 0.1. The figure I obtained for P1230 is -3.3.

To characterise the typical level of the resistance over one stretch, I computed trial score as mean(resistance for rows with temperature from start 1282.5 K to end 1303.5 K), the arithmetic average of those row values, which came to 177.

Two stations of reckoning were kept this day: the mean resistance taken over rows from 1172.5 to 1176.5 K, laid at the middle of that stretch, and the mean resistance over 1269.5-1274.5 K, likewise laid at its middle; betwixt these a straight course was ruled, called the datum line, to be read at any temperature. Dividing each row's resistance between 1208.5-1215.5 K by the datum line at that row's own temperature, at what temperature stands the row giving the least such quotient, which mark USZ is 1212.0 K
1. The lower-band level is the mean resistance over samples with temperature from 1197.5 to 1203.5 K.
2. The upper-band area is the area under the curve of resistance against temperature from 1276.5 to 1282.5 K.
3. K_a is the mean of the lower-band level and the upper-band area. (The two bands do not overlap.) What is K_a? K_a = 615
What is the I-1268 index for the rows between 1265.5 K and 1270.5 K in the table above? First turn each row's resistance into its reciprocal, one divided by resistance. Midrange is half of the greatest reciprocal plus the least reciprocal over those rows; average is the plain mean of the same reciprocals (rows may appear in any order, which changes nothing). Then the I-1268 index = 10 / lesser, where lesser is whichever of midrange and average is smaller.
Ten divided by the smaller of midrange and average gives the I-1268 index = 1612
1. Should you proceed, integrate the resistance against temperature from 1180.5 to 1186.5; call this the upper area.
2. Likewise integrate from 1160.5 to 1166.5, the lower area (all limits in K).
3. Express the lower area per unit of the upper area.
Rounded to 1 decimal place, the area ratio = 0.6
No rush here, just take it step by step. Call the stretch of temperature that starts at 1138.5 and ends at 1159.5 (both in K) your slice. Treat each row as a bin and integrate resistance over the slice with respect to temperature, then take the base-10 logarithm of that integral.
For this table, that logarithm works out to 3.59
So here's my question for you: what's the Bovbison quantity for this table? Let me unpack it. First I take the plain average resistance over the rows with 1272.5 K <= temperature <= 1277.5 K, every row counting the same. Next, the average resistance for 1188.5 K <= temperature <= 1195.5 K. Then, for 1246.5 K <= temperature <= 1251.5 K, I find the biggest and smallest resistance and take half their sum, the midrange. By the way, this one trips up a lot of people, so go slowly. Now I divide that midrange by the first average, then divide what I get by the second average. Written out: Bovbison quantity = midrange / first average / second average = 0.0040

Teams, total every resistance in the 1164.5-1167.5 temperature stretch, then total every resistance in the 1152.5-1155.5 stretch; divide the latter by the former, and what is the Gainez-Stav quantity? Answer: 0.71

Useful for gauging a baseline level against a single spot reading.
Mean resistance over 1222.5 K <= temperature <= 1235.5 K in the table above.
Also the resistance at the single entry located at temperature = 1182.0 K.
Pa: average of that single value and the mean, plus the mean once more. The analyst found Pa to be 425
